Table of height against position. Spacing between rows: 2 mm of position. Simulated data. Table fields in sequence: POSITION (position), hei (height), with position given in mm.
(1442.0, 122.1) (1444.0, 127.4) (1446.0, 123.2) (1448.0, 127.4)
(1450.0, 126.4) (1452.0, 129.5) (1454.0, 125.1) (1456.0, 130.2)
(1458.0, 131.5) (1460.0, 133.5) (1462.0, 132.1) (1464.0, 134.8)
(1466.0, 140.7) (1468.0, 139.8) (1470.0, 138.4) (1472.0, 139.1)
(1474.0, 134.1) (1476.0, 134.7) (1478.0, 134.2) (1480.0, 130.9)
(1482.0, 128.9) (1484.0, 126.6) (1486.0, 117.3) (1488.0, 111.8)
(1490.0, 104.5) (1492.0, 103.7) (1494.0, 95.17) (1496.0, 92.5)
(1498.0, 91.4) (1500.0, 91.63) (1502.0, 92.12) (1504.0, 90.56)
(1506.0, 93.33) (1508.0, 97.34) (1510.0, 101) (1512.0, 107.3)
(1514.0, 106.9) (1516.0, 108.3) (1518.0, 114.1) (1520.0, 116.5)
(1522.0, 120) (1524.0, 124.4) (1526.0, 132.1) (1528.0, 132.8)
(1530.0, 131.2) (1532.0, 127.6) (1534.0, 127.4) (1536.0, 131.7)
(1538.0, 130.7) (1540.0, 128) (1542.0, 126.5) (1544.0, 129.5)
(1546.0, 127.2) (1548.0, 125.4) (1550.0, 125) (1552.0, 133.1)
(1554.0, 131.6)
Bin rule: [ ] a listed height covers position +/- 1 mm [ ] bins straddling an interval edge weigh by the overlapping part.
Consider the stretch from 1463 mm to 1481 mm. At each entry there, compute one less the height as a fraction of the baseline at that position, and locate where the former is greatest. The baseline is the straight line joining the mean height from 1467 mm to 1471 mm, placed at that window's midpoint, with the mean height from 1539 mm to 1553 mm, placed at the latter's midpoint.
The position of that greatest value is 1480.0 mm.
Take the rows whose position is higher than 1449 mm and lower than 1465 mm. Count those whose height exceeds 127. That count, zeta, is 6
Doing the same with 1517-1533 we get 4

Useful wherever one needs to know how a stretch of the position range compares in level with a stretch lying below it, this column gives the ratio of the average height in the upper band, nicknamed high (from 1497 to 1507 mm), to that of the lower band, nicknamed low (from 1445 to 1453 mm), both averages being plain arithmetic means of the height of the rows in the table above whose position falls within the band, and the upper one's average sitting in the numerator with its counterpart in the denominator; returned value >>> 0.73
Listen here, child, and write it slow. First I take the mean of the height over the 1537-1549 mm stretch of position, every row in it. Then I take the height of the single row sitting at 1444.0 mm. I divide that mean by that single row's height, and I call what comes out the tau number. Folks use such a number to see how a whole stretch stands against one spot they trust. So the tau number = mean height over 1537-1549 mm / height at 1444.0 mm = 1.00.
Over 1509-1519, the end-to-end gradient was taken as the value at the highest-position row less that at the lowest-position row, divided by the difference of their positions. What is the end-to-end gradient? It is 1.6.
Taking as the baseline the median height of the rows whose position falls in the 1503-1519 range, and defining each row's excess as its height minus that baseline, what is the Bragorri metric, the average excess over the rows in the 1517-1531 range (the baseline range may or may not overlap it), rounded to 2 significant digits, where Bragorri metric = 20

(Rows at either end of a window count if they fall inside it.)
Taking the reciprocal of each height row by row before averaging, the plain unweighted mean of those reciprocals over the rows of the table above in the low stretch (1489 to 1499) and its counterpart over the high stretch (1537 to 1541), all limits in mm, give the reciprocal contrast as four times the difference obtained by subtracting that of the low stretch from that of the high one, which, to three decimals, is -0.010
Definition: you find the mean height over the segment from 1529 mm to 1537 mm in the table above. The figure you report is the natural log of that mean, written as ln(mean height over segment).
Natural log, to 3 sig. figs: 4.86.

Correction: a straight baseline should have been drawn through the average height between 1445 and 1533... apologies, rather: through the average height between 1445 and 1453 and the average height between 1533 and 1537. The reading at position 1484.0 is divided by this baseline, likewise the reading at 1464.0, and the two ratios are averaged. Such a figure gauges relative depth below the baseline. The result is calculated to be 1.03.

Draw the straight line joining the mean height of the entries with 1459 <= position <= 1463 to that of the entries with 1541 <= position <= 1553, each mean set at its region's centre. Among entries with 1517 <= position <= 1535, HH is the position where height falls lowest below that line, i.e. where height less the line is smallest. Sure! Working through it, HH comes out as 1518.0 mm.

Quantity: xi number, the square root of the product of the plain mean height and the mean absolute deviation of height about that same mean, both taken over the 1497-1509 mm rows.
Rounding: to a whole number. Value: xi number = 13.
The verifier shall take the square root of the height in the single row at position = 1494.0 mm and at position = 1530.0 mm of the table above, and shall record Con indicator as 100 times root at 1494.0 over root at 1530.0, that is 85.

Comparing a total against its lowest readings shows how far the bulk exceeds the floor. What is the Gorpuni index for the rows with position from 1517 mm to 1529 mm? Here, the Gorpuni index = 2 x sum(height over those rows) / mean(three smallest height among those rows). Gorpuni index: 12.7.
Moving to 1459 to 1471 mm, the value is 12.3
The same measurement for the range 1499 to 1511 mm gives 12.4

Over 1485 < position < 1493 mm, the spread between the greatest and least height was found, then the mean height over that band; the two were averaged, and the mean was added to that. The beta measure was 171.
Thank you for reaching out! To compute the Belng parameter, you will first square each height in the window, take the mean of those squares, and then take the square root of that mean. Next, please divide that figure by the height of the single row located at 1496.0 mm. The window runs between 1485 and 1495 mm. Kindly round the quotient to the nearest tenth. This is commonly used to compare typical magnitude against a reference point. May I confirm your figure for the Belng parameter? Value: 1.2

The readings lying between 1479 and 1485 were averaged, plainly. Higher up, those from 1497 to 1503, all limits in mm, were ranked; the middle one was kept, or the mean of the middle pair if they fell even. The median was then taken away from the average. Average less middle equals 37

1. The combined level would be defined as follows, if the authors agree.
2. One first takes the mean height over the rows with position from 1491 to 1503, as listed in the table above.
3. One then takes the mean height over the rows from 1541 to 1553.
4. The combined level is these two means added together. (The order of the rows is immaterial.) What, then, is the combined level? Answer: 222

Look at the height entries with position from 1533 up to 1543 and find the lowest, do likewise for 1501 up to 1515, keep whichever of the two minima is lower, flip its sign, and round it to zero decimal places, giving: -91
